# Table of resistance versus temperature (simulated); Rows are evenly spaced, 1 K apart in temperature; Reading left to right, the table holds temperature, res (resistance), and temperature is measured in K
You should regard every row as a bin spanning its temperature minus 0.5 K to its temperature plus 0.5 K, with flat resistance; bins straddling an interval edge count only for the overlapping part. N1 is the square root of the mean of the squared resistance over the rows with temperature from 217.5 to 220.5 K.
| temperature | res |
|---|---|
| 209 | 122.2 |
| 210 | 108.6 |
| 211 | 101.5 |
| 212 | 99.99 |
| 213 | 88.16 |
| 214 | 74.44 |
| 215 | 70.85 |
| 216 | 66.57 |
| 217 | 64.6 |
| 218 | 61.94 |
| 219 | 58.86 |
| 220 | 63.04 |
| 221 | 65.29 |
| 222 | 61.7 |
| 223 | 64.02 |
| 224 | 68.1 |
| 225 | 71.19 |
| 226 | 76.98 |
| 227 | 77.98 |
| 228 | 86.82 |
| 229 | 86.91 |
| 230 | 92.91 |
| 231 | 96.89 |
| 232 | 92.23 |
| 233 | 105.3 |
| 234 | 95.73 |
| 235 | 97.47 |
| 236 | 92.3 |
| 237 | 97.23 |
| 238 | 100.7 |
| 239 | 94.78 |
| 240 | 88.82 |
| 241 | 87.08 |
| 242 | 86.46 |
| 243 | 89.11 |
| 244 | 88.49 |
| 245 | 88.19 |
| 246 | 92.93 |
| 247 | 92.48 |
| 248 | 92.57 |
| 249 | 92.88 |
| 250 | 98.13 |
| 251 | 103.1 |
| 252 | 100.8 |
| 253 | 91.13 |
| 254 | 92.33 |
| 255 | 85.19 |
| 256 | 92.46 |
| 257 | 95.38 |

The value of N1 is 61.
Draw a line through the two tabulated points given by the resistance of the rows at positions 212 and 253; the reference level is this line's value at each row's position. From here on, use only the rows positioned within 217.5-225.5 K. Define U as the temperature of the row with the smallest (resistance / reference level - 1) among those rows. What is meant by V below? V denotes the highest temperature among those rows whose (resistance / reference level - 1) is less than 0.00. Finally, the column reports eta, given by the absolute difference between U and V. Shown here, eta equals 6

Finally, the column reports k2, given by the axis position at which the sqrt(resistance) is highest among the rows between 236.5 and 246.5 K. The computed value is 238 K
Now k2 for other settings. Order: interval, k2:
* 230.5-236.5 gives 233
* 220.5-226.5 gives 226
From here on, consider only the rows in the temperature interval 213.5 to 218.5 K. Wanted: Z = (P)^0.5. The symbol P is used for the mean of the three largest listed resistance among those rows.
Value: 8.4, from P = 71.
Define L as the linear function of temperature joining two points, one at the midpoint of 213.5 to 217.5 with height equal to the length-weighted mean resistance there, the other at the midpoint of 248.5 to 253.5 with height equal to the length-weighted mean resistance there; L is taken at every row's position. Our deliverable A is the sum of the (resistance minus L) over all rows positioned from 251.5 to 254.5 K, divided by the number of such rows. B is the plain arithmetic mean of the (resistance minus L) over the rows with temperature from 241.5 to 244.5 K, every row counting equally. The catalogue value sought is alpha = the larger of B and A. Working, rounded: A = -4.0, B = -3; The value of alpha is -3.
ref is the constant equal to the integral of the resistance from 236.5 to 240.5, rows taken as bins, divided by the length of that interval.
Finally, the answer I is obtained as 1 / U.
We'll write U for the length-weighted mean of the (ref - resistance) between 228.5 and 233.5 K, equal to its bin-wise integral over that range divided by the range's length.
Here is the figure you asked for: 1.87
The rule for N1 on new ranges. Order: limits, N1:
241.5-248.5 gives 90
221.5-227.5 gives 70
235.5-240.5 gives 95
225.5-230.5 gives 85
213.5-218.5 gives 68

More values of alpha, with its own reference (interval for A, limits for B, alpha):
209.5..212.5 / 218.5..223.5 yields 38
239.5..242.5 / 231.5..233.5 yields 16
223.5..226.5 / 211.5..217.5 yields 9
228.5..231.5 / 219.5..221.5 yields 12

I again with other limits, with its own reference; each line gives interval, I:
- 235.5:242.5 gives 0.34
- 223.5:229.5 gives 0.06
